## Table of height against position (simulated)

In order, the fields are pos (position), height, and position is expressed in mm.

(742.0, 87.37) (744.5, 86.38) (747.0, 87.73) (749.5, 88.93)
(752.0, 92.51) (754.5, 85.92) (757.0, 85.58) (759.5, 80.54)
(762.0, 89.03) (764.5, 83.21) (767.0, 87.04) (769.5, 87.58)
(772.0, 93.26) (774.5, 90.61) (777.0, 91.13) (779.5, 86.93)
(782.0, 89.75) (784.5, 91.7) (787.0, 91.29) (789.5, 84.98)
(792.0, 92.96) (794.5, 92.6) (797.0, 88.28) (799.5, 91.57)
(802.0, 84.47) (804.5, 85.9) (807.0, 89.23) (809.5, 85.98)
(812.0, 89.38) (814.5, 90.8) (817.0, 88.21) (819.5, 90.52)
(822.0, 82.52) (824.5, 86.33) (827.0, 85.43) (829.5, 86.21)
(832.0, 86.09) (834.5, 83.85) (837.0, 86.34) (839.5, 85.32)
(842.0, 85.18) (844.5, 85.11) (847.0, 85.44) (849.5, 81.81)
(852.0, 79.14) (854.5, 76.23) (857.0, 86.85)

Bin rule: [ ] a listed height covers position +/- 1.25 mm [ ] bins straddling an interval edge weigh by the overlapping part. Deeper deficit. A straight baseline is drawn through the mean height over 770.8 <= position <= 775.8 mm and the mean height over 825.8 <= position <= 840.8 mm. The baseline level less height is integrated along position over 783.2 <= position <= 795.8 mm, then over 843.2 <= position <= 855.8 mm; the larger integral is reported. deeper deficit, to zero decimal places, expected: 28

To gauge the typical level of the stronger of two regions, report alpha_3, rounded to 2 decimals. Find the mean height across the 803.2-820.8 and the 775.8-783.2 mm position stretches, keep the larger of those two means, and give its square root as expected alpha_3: 9.45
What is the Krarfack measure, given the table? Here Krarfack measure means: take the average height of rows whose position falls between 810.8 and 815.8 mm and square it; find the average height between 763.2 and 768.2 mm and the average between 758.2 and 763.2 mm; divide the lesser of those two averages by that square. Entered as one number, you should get 0.0104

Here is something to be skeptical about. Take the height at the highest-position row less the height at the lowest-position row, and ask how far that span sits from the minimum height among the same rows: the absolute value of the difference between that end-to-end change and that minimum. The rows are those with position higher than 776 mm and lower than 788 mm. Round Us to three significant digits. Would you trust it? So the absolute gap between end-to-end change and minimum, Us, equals 86.8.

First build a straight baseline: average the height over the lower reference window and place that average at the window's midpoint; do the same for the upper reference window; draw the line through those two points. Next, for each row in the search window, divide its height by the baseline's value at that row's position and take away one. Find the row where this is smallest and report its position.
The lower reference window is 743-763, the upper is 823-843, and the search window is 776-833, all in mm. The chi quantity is 822.0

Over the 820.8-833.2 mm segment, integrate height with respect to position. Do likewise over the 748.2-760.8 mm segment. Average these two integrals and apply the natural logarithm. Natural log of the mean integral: 6.98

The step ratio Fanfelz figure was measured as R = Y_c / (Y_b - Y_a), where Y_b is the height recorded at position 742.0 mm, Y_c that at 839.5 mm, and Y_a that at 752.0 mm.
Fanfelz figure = -17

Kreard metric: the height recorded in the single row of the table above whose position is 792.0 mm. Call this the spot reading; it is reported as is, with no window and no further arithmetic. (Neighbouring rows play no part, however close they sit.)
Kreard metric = 92.96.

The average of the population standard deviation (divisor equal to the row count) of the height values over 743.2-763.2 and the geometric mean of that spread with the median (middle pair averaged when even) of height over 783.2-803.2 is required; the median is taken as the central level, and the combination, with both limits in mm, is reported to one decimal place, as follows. 10.2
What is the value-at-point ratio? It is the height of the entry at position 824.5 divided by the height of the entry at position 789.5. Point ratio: 1.02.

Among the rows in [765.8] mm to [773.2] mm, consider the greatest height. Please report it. 93.26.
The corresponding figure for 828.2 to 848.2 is 86.34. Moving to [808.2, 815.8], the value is 90.8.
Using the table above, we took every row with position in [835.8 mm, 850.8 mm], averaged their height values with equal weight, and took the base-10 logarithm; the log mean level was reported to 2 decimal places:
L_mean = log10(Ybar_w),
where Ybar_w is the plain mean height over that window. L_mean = 1.93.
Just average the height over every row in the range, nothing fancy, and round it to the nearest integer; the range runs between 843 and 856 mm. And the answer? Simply 82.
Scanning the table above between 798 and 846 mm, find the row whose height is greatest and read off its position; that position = 799.5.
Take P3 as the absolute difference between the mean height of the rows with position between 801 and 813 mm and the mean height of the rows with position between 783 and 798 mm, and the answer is 3.3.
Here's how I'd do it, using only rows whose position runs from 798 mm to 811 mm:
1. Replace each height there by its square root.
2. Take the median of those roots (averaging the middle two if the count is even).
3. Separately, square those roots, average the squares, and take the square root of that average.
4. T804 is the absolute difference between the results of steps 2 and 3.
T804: 0.078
